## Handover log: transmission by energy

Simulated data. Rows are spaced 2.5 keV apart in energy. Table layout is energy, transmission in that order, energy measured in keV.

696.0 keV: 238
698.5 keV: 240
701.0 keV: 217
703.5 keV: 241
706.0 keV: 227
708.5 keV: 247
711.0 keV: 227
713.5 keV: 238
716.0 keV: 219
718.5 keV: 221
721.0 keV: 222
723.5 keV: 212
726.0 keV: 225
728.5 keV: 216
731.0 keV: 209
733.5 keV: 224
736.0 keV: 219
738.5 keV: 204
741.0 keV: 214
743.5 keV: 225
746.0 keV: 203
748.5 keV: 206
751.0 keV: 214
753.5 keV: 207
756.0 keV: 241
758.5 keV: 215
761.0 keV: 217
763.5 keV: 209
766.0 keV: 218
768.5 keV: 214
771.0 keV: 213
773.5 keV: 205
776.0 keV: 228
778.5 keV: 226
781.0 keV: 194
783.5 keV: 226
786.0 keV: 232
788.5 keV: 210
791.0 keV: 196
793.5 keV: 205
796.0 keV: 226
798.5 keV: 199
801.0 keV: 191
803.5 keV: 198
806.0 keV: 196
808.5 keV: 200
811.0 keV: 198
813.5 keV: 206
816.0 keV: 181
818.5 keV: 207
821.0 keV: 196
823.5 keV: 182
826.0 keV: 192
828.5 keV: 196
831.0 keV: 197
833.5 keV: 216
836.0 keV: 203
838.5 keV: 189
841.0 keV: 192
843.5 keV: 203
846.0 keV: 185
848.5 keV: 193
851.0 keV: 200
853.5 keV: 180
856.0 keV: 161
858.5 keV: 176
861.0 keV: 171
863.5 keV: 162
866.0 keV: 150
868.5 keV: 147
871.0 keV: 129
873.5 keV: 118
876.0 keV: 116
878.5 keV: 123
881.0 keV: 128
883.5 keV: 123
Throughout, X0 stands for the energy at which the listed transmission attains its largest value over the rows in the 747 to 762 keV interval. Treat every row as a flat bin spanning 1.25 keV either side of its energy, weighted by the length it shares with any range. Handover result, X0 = 756.0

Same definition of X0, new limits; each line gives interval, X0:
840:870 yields 843.5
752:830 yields 756.0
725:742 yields 726.0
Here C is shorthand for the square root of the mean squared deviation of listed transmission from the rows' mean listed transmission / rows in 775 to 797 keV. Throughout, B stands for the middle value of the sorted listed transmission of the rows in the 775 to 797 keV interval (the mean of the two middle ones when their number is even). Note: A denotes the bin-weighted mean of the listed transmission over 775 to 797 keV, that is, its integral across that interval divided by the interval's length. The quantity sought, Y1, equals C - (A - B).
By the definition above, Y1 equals 24.3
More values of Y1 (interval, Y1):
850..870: 15.2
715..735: 6.9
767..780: 5.8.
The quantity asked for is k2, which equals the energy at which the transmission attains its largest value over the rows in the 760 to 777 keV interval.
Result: 776.0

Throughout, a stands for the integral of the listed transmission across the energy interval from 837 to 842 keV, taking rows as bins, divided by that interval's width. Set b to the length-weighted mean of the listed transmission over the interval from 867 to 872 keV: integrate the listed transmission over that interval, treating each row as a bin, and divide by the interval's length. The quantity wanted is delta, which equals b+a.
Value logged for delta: 330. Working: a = 191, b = 139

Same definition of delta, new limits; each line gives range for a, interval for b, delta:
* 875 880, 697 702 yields 350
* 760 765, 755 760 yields 440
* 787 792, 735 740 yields 416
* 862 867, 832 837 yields 366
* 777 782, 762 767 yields 425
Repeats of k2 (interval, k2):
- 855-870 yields 858.5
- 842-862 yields 843.5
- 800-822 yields 818.5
